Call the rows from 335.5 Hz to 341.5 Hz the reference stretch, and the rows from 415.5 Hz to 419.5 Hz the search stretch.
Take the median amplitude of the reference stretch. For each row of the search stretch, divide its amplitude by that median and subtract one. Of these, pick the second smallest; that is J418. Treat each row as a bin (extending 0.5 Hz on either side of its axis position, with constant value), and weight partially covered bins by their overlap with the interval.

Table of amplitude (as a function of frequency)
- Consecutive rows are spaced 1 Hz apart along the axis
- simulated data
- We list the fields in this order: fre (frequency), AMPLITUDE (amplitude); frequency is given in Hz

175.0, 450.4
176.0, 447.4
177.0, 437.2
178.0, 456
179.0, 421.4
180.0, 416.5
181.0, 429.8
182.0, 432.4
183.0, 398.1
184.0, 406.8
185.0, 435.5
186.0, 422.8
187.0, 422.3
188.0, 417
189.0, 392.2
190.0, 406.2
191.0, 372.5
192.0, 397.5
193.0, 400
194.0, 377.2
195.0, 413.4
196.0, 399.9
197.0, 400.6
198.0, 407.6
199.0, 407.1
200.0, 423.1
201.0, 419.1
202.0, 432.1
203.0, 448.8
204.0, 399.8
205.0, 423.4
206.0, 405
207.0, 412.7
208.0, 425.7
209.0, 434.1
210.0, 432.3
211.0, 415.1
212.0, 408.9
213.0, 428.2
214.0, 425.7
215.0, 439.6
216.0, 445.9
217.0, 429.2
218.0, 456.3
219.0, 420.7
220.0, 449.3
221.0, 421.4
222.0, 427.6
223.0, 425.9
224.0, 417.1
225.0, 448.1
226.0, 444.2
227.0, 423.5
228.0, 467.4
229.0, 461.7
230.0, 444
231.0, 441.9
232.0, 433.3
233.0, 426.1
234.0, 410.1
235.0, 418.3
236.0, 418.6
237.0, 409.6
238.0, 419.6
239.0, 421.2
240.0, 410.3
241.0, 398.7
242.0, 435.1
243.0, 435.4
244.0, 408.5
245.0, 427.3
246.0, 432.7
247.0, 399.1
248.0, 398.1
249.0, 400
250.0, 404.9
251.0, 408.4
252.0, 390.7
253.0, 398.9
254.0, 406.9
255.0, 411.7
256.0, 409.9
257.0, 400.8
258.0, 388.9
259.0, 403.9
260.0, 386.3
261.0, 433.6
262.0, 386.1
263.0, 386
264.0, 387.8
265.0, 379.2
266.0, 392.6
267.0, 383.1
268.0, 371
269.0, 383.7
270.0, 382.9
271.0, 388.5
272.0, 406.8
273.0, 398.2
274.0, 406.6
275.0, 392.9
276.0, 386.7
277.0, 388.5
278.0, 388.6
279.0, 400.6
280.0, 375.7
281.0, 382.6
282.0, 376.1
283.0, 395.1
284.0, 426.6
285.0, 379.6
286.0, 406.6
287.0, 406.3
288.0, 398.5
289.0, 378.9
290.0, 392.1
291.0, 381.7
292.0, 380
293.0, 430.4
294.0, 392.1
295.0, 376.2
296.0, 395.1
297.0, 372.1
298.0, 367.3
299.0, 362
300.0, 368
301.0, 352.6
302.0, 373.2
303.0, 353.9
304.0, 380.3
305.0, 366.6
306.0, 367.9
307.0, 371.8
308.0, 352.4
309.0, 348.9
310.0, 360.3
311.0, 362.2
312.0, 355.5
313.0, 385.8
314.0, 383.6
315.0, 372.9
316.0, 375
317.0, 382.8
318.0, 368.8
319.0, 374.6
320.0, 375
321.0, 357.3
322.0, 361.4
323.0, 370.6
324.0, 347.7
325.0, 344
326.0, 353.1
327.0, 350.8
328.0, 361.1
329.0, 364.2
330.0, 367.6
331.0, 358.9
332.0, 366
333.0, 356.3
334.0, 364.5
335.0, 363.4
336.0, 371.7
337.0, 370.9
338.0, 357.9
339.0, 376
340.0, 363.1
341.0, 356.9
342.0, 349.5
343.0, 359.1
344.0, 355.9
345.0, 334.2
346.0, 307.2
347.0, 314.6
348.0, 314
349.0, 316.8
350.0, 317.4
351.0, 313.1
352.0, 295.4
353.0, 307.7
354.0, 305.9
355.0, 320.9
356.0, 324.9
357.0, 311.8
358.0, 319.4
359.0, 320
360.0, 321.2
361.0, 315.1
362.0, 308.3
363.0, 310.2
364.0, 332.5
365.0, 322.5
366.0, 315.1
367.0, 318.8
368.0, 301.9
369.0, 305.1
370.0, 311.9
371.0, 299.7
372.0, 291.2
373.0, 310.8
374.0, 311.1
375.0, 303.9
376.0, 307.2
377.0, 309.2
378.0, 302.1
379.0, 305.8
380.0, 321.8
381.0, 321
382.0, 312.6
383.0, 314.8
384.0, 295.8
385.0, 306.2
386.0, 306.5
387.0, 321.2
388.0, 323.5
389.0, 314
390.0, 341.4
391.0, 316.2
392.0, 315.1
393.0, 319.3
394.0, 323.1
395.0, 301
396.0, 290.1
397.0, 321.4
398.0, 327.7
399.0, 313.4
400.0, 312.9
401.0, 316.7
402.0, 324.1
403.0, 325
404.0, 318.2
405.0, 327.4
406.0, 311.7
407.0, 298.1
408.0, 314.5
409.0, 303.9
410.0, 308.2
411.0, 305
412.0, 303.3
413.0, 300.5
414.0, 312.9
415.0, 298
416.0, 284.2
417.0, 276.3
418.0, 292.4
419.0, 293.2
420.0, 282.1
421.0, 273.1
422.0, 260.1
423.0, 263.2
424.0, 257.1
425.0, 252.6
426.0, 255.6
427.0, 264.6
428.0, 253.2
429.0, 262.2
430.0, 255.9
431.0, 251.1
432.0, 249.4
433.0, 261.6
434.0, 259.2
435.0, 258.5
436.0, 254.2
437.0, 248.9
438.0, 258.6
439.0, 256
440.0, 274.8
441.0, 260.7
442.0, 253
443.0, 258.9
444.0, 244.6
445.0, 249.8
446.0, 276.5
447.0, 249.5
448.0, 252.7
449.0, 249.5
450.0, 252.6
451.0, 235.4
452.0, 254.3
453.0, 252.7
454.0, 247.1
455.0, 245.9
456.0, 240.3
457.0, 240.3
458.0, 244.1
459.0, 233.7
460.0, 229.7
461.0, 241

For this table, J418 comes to -0.23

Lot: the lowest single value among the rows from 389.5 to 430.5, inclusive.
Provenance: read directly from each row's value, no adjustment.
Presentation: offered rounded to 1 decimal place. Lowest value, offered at 252.6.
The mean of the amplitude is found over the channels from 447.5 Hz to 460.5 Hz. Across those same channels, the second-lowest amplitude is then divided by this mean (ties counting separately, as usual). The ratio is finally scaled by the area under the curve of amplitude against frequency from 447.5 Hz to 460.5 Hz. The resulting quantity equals 3038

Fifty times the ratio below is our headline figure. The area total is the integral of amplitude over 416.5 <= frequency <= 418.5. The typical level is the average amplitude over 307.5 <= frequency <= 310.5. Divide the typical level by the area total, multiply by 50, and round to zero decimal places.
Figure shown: 31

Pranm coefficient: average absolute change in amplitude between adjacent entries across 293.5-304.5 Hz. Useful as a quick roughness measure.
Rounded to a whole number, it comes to 16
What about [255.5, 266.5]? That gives 17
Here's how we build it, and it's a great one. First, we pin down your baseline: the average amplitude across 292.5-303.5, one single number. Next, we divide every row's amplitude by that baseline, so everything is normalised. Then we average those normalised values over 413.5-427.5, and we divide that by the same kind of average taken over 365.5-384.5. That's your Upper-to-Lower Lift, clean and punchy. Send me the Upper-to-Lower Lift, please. 0.895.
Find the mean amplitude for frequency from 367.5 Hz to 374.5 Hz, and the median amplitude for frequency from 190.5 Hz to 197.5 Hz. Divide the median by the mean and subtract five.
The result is -3.69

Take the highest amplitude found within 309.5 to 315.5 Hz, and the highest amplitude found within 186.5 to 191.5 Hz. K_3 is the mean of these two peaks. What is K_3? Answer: 404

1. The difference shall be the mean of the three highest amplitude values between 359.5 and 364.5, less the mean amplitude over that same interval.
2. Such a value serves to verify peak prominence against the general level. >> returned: 5.5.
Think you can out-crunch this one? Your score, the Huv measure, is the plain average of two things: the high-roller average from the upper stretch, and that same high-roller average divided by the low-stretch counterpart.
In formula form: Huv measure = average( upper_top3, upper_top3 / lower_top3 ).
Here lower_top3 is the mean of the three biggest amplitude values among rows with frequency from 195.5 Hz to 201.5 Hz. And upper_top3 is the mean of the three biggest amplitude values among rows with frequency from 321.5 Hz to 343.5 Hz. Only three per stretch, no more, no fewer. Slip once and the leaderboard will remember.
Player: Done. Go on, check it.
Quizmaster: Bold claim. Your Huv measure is 187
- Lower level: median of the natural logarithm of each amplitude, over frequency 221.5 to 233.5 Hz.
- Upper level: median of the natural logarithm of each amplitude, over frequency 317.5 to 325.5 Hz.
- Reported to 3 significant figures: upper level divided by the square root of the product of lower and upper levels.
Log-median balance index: 0.985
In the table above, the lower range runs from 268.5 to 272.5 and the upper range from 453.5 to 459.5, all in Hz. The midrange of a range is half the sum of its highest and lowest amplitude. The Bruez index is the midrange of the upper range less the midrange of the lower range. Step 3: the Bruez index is -154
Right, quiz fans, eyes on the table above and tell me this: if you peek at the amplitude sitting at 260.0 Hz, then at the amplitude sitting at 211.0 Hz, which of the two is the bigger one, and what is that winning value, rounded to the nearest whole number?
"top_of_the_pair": 415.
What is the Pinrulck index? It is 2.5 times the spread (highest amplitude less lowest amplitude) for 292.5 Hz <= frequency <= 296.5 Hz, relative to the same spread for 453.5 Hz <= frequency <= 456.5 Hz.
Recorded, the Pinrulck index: 20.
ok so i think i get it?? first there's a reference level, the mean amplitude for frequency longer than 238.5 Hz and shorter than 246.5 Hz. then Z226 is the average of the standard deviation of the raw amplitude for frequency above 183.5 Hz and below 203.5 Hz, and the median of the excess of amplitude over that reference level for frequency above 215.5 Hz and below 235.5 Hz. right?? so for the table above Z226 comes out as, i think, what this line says 14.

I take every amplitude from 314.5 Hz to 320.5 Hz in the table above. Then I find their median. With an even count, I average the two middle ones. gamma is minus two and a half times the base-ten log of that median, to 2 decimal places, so -6.43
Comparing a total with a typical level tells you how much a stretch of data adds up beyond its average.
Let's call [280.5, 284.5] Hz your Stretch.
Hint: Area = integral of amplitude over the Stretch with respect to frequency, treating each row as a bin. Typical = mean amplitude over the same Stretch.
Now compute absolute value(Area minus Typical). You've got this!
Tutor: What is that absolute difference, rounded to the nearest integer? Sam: 1185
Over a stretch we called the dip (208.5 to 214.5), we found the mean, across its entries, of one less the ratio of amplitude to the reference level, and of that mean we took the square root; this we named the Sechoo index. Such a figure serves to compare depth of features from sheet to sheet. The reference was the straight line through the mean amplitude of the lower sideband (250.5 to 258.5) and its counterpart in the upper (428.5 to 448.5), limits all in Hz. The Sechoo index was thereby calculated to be 0.17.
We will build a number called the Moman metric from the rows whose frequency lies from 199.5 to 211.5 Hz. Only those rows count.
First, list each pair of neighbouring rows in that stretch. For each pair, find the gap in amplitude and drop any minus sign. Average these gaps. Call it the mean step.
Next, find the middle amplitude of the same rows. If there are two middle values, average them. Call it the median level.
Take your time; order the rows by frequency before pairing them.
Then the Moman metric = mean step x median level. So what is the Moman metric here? 6649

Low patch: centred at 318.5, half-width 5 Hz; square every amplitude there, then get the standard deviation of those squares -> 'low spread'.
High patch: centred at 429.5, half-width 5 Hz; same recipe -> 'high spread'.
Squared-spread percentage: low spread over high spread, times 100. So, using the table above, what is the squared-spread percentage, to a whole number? 232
